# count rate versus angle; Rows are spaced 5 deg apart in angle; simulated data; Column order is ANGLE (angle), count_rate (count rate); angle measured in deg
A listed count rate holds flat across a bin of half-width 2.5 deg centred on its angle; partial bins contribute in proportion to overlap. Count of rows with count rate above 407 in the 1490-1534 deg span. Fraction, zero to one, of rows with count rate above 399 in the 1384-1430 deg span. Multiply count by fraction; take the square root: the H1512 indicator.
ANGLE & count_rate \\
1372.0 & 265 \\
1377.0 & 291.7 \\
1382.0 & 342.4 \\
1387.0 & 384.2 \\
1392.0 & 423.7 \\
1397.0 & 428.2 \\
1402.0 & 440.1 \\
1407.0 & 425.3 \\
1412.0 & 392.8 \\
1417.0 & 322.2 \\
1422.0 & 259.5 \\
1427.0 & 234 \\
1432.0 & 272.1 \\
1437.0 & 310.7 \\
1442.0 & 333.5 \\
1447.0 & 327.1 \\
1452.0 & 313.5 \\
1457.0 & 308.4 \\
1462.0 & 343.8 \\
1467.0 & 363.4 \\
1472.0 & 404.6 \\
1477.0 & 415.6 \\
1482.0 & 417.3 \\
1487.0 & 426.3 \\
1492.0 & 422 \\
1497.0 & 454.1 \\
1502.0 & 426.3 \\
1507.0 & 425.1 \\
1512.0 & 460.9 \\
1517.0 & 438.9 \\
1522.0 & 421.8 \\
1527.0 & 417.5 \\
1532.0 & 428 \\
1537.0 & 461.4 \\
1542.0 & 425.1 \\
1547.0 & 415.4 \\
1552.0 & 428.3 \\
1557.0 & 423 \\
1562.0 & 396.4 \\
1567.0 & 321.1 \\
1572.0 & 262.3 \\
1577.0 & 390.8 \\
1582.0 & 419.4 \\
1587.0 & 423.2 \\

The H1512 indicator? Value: 2.0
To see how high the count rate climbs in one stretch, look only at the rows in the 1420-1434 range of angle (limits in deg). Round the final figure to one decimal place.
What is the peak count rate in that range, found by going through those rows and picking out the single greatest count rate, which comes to 272.1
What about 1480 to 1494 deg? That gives 426.3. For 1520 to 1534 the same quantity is 428.0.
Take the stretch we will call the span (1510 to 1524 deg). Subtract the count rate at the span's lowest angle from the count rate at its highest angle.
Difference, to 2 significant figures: -39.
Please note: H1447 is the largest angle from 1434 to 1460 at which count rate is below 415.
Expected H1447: 1457.0 deg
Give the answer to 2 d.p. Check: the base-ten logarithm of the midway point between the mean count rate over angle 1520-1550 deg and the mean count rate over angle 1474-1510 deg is 2.63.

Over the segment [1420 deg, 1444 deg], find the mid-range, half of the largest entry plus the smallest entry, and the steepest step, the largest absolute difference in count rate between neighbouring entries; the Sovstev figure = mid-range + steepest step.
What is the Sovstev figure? 322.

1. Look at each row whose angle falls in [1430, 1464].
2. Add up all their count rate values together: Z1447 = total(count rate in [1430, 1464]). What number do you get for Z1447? 2209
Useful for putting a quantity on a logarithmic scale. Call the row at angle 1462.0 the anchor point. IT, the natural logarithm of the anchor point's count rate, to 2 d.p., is 5.84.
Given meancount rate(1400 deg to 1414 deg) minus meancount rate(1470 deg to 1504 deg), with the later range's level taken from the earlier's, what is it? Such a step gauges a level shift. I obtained -4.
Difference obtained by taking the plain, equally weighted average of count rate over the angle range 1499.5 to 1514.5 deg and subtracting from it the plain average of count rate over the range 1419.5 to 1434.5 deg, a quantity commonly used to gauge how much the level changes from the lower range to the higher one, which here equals 182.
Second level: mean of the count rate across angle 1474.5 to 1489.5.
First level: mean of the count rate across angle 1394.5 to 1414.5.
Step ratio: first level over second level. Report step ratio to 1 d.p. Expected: 1.0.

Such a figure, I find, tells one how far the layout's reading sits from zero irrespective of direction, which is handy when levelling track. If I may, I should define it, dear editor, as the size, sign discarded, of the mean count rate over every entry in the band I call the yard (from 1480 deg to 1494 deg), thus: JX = 422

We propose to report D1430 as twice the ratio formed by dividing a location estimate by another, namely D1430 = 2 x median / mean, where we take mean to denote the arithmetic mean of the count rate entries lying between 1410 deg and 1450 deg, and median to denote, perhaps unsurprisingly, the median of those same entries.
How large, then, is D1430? 2.07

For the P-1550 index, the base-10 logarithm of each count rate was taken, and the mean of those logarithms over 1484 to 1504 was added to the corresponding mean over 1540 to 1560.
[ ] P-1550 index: 5.26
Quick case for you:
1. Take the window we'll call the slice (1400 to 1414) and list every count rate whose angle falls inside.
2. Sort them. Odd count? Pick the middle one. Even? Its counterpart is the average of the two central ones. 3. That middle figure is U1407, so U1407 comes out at 425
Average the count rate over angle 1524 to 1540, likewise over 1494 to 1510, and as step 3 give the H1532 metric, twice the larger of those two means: 871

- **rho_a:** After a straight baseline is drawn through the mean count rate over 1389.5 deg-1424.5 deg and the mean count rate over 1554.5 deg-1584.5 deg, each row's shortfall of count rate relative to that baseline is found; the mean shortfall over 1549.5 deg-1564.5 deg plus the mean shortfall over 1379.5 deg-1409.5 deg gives -67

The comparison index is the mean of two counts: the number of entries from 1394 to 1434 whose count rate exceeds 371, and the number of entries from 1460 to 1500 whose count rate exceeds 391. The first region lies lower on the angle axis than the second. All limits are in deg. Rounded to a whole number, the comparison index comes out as 5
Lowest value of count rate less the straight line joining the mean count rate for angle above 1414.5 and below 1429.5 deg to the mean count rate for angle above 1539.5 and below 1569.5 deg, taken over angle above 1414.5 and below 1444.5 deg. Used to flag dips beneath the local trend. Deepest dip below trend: -43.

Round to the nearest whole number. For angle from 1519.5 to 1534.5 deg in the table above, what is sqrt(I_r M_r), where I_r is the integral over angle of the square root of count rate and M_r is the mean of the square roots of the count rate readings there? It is 80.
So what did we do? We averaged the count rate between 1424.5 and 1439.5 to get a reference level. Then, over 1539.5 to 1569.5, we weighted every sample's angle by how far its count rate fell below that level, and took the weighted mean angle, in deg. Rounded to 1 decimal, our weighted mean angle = 1552.6 deg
